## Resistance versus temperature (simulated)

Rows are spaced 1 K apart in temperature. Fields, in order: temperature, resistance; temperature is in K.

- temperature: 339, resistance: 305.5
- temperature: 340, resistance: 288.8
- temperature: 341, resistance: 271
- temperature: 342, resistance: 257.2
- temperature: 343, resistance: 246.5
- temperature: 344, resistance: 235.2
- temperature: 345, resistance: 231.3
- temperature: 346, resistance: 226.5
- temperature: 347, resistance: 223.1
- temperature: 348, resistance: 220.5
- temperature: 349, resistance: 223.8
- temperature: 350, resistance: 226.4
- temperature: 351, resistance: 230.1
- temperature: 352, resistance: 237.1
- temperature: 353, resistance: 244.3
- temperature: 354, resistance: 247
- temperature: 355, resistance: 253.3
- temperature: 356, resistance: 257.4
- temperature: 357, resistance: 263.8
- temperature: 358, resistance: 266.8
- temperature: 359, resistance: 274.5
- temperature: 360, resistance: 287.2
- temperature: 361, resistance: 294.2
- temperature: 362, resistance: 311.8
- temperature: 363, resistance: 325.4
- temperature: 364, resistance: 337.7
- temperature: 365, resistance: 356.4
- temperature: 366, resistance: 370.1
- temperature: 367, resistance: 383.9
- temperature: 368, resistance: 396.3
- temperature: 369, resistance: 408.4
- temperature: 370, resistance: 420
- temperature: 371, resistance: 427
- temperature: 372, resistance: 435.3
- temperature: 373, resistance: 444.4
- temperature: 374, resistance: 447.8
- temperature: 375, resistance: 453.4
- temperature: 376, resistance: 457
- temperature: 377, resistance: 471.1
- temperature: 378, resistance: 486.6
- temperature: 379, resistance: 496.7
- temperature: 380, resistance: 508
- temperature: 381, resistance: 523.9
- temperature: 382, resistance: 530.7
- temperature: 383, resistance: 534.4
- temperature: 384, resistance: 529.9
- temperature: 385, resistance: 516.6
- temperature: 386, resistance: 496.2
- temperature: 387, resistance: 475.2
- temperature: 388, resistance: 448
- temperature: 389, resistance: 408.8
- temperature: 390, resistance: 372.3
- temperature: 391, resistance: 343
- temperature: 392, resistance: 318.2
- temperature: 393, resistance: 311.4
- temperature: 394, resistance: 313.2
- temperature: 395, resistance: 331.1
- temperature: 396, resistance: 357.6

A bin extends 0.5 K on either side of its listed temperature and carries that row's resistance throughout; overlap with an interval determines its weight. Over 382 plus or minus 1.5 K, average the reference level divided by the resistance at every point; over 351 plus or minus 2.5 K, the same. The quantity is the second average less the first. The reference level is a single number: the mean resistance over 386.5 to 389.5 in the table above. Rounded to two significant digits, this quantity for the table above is 1.1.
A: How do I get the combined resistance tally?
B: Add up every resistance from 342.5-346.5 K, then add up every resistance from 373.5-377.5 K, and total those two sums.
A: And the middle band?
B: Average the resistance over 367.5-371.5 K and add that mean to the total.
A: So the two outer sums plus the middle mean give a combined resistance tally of 3182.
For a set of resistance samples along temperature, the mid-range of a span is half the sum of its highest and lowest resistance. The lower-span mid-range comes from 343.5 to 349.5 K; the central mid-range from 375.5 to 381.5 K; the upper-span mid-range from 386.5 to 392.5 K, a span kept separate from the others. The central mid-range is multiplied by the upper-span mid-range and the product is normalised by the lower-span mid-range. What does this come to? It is 854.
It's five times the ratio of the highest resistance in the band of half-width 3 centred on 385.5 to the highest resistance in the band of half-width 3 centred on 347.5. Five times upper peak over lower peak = 11.6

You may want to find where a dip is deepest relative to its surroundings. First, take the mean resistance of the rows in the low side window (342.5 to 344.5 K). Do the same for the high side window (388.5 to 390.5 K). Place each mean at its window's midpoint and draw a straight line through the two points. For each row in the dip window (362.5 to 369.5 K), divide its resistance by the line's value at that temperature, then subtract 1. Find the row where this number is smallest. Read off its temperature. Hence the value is 363 K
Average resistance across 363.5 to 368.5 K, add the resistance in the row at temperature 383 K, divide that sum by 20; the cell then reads 45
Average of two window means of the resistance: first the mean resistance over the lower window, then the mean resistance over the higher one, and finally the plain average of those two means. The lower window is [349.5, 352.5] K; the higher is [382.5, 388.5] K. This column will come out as 366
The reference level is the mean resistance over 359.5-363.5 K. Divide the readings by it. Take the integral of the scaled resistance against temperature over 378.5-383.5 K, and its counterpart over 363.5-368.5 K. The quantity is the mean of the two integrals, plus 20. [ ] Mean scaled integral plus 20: 27.3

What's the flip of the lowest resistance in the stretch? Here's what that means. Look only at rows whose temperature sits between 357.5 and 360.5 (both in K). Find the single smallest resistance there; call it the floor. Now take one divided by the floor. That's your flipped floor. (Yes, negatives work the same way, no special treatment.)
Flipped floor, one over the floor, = 0.0037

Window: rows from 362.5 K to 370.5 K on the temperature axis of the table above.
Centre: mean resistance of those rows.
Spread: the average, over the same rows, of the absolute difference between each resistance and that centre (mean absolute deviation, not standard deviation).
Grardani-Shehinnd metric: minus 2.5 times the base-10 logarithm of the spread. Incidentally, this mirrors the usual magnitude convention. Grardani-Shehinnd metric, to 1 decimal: -3.6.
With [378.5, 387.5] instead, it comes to -3.0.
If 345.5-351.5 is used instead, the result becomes -1.0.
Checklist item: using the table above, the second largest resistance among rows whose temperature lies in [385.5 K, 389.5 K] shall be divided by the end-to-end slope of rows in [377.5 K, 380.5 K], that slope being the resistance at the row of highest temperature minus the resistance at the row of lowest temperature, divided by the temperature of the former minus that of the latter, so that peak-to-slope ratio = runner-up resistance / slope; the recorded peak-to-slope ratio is 44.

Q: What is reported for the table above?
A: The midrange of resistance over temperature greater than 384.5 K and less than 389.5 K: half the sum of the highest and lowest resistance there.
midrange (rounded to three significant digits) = 463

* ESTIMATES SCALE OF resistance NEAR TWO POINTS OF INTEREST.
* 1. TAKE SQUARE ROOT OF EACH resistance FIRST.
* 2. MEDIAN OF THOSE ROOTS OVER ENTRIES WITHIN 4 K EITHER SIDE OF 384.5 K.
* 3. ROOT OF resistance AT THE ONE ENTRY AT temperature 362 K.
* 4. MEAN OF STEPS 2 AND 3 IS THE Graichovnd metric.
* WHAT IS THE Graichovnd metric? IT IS 20.2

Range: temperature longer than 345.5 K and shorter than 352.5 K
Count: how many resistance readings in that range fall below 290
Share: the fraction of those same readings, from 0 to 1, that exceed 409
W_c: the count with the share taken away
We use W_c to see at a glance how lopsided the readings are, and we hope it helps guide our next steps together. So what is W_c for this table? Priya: 7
